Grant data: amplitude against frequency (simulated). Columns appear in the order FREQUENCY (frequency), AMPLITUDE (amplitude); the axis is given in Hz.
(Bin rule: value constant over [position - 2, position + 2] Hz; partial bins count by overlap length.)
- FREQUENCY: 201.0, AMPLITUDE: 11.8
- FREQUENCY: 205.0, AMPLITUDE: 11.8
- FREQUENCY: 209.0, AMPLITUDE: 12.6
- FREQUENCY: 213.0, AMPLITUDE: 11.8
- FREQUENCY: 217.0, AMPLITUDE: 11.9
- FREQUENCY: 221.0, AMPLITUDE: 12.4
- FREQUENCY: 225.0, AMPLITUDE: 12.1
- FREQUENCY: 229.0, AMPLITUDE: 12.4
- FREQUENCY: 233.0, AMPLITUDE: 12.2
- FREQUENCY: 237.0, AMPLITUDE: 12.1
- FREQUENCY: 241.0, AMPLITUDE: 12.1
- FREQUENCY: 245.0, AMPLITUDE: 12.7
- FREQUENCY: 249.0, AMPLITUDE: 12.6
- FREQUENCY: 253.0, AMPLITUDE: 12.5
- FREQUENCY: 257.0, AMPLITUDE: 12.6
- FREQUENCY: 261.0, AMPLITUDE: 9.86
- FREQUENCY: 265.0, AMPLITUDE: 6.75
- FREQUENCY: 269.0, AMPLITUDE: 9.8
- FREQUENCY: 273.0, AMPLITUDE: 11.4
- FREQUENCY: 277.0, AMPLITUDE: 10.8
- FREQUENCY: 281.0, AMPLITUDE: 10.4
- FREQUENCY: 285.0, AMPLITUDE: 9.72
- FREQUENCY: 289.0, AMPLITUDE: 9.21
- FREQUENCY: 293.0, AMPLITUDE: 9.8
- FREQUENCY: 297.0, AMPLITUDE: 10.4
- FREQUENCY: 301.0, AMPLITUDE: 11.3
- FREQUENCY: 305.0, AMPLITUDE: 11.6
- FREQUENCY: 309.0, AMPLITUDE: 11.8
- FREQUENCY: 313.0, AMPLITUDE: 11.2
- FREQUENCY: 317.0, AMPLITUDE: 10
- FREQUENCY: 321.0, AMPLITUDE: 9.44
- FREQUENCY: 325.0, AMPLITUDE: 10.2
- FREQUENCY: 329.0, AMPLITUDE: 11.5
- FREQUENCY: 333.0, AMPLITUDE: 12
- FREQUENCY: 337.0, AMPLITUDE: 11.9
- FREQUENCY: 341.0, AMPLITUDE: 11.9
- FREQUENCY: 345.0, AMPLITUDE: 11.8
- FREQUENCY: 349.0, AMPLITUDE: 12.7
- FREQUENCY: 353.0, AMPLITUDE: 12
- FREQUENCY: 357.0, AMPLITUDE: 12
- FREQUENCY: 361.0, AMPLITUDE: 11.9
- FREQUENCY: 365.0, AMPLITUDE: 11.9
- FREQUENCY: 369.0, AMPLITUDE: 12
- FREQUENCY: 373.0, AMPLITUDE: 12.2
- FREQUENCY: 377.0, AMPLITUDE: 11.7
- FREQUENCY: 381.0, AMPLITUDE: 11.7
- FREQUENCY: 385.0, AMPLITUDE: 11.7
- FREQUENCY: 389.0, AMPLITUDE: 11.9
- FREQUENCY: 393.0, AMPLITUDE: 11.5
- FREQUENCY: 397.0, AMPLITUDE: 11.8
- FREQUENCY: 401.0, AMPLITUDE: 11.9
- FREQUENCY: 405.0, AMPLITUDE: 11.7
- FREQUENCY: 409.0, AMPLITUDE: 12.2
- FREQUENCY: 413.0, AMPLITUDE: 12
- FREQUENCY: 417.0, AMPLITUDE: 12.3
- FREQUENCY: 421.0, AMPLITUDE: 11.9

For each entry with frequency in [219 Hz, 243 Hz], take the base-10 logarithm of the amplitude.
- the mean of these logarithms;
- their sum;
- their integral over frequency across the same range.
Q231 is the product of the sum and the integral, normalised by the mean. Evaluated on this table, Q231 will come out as 156.5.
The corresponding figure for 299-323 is 149.1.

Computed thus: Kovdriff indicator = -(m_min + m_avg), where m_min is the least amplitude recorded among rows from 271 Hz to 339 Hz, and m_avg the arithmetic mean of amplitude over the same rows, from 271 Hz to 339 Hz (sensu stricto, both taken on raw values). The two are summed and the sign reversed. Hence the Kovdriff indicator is -20.0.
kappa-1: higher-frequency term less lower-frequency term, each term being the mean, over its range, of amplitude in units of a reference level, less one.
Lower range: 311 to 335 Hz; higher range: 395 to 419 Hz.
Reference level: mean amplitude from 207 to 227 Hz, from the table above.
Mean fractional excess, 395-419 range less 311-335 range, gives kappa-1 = 0.10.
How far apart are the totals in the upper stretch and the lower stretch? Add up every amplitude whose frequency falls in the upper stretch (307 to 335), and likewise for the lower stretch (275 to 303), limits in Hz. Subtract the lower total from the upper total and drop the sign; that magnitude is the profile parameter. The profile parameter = 5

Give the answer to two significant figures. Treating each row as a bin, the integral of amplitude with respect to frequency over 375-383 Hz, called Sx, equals 94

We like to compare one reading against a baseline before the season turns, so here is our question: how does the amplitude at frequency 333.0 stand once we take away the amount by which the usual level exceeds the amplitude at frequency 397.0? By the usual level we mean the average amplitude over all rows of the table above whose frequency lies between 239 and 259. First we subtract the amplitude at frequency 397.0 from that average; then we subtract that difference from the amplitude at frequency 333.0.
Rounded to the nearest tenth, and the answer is 11.3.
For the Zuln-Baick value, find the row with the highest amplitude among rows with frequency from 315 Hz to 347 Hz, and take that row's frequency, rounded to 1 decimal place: 333.0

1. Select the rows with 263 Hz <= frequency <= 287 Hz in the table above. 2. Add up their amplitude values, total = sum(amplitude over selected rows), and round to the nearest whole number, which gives 59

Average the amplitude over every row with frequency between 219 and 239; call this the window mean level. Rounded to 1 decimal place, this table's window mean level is 12.2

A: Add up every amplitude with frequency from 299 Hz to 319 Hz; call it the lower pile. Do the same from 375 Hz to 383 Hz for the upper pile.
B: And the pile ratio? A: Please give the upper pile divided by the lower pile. 0.42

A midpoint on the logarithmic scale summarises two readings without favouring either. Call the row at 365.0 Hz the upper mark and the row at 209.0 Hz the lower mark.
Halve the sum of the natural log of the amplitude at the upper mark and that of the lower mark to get 2.505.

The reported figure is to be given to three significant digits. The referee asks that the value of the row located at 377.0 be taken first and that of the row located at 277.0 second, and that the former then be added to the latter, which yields 22.5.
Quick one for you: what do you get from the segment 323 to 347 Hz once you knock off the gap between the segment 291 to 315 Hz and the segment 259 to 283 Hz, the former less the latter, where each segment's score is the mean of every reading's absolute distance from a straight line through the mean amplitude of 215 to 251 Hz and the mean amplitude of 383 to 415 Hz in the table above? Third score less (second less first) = 1.72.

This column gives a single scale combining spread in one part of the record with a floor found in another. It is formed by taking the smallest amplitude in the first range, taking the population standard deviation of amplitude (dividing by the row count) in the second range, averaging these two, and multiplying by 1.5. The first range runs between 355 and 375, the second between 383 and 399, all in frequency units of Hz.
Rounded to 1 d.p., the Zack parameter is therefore 9.0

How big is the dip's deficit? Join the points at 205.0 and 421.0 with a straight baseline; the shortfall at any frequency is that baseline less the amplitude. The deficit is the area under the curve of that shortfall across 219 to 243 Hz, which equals -10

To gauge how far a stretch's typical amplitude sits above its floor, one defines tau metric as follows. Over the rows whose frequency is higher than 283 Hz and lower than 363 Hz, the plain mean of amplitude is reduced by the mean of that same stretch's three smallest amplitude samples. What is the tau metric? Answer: 1.66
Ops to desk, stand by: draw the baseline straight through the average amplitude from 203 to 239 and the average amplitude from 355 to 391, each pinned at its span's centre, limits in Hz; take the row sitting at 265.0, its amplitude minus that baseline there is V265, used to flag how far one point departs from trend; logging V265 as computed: -5.3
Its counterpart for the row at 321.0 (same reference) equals -2.5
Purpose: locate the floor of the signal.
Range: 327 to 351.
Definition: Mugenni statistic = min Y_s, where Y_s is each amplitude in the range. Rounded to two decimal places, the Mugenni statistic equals 11.50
